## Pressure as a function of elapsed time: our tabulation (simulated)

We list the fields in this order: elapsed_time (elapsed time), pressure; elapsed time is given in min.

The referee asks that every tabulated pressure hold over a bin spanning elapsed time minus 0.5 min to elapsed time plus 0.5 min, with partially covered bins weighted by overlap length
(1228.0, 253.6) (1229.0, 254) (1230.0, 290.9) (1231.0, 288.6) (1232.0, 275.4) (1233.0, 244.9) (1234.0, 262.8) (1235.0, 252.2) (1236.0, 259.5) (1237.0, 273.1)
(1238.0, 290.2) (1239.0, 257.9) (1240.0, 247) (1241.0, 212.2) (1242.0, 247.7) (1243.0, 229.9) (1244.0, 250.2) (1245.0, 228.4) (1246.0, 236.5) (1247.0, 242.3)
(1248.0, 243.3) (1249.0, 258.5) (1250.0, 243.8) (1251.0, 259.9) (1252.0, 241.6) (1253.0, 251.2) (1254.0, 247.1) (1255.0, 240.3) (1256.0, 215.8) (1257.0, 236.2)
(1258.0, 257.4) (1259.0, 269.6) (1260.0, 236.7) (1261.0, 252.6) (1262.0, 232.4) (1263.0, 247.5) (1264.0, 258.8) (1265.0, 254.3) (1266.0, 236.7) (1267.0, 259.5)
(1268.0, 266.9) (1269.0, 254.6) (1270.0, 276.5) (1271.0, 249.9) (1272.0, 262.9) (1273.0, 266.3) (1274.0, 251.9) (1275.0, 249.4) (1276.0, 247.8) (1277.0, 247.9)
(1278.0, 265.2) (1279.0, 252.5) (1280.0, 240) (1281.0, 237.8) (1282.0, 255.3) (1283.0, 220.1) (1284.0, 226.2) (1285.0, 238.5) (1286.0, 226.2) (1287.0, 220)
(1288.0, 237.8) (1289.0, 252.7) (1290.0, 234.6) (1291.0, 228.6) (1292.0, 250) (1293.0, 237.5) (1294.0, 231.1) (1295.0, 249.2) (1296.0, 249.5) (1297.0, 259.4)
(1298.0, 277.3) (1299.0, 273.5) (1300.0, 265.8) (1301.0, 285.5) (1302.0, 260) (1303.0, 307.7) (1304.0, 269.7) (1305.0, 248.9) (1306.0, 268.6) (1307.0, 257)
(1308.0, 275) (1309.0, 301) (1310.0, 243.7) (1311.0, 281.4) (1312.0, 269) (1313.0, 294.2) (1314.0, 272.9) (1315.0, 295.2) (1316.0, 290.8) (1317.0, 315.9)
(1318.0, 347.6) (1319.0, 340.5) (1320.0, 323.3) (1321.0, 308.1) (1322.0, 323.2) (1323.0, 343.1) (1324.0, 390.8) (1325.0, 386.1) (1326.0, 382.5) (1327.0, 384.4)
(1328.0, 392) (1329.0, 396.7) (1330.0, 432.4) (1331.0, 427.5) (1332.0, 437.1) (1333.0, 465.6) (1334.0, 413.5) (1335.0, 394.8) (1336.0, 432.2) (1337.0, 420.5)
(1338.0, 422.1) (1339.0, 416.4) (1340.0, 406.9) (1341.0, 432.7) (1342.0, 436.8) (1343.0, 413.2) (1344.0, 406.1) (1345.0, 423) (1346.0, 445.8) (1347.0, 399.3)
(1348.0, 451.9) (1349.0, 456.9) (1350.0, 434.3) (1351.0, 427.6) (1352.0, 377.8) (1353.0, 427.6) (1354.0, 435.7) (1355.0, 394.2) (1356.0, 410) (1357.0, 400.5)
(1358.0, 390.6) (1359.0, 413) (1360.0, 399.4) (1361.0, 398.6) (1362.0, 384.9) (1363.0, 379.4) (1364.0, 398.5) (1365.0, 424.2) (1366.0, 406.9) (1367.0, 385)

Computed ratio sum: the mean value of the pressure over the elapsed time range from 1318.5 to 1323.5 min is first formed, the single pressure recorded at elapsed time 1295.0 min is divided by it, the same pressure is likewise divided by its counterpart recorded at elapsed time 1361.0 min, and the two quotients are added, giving 1.4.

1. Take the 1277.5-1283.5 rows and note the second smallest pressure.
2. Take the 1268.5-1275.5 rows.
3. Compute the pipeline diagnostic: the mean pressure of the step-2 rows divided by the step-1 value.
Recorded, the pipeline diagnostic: 1.09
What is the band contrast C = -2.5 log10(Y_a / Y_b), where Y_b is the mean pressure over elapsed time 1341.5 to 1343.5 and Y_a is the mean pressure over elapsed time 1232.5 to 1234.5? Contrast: 0.56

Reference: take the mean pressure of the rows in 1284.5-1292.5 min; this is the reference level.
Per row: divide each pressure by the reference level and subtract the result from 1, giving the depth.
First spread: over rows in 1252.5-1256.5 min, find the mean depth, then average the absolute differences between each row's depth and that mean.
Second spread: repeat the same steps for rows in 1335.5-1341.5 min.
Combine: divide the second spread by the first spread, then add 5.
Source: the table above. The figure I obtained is 5.6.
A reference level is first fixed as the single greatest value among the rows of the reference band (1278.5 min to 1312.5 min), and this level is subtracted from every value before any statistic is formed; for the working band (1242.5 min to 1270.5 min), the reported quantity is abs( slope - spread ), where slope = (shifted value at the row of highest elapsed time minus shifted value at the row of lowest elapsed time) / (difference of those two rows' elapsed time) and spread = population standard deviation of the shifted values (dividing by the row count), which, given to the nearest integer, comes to 12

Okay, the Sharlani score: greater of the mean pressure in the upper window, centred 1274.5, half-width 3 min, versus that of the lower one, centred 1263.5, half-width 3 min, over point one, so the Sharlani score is 2544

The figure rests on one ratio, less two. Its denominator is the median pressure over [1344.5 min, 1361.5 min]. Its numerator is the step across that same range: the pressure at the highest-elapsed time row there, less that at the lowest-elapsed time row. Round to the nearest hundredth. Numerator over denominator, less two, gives -2.06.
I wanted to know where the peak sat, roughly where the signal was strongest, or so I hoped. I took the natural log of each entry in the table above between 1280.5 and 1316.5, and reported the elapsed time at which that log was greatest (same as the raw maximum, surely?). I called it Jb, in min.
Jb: 1303.0 min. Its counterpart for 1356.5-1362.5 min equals 1359.0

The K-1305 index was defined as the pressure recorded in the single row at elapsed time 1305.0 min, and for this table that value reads 248.9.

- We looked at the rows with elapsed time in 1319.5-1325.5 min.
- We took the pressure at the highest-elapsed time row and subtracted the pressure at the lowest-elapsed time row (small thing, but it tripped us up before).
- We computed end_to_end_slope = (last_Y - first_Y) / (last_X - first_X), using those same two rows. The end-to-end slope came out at 13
